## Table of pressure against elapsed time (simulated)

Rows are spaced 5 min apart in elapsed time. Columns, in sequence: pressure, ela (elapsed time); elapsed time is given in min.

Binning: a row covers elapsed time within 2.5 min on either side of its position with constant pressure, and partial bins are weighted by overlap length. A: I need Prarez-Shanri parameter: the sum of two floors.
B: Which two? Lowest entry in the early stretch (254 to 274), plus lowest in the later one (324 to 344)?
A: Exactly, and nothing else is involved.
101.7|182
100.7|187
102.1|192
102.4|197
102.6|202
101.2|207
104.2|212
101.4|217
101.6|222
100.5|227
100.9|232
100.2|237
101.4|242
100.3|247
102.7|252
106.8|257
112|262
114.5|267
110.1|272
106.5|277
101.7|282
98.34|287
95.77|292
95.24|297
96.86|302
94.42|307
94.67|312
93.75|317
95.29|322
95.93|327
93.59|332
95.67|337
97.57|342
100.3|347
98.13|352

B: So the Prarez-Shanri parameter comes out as 200.4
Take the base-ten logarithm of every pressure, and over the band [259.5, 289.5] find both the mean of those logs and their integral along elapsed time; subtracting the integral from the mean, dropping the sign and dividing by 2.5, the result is 23.5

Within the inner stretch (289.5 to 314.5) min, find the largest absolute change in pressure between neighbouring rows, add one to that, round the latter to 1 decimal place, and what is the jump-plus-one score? 3.4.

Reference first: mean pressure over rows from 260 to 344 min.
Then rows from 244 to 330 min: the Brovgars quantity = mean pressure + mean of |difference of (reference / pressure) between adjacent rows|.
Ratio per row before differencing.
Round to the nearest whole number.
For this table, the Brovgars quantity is 101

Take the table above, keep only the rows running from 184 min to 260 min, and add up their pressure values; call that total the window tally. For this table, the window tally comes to 1529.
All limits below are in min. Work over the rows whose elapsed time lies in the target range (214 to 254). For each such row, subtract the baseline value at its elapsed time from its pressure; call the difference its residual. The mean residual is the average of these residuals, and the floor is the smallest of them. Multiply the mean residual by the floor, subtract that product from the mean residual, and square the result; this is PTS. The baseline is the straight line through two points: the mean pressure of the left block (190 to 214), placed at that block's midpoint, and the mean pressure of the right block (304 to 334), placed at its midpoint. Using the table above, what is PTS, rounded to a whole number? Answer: 1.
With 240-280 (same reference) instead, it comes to 2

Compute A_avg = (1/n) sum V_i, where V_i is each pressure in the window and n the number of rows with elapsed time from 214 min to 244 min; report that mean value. 101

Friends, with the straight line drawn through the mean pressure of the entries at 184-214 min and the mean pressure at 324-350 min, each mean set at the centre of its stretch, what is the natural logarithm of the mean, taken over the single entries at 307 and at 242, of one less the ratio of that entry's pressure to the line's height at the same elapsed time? -4.4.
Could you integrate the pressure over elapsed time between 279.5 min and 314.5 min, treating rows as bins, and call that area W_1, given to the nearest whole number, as 3385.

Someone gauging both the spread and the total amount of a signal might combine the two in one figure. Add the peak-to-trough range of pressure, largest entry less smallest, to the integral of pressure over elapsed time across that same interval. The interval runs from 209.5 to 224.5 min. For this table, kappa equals 1539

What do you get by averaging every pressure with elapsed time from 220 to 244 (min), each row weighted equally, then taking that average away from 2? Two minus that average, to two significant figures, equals -99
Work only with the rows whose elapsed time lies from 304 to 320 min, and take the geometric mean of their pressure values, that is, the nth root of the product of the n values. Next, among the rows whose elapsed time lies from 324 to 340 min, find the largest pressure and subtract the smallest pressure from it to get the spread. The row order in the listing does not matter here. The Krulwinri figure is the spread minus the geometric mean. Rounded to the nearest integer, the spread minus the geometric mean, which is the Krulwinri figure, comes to -92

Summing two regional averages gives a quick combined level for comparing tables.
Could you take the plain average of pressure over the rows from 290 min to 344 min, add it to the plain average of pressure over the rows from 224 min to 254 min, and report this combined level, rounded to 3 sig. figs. 196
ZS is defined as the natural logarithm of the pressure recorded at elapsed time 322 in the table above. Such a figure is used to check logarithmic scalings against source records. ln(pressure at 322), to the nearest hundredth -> 4.56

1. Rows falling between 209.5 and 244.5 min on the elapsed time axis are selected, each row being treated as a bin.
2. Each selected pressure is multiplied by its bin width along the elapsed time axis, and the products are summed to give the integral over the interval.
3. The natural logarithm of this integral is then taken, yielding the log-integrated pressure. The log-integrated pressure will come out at 8.2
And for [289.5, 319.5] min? 8.0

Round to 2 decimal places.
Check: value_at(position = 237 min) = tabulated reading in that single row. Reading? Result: 100.20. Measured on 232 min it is 100.90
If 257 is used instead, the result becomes 106.80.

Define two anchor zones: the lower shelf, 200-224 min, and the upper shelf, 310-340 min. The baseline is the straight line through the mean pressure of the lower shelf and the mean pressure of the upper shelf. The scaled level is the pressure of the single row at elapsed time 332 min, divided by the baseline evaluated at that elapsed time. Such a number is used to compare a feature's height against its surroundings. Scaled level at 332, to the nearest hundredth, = 0.99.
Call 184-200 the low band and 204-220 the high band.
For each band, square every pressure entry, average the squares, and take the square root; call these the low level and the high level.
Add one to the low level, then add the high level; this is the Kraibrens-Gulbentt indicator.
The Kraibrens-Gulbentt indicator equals 205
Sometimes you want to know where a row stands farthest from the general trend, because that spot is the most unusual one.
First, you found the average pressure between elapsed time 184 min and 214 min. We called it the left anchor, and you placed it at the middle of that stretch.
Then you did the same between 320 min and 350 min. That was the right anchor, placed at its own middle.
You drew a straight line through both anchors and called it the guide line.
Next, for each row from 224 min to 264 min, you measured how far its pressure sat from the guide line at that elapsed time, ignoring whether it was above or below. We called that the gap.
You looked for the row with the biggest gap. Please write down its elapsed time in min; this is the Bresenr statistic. 262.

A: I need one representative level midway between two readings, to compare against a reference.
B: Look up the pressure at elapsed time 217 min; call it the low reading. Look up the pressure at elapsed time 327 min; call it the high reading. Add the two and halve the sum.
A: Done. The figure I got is 99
